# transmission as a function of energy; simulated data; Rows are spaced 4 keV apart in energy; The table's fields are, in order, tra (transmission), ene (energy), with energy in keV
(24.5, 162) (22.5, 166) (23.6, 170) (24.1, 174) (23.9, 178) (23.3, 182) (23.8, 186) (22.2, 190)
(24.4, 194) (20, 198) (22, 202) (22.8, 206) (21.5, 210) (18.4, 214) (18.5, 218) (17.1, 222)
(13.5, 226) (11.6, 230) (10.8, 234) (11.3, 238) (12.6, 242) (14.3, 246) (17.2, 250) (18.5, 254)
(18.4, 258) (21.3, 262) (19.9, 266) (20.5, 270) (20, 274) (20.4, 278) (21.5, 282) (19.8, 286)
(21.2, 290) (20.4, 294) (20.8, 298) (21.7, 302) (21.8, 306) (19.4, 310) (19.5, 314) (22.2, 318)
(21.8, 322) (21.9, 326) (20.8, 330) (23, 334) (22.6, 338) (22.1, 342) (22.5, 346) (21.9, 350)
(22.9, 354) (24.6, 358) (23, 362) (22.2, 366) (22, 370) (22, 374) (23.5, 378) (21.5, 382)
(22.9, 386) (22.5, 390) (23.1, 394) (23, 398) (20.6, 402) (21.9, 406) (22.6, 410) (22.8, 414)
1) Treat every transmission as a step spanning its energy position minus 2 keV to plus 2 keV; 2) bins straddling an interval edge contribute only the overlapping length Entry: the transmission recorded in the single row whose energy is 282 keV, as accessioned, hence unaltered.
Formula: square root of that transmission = 4.6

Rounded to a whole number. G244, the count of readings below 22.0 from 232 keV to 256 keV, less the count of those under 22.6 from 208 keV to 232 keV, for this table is 0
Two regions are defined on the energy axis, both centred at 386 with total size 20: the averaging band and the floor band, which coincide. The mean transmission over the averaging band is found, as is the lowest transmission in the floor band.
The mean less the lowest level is 1.2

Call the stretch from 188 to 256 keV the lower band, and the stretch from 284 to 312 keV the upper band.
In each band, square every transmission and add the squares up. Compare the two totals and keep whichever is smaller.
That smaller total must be 3013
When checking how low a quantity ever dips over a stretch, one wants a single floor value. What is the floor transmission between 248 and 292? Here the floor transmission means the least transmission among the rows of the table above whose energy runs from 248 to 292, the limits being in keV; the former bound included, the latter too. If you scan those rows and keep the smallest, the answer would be 17.2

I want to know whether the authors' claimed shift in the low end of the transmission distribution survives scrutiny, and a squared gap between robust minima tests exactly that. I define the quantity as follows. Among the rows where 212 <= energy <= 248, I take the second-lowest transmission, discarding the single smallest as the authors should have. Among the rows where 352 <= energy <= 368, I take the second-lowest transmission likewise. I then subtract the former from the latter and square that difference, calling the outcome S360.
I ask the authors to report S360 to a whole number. 135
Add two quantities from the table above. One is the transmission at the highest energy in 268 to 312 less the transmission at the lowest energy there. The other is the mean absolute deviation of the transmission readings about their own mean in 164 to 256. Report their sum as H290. 2.9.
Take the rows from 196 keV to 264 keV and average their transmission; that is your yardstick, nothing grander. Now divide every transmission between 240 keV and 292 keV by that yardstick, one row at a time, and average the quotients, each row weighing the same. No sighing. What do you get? 1.11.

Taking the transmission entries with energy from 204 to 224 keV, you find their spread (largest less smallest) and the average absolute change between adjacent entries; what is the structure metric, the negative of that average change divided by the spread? -0.26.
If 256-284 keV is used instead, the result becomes -0.37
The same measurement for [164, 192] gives -0.39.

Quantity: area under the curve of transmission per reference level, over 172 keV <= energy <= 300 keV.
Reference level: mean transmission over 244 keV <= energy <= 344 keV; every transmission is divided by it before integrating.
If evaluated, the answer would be 121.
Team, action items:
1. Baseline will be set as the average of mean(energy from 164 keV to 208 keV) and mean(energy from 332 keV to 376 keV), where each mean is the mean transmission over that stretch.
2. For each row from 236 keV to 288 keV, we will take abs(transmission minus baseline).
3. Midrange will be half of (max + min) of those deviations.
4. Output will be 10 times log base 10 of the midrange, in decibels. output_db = 8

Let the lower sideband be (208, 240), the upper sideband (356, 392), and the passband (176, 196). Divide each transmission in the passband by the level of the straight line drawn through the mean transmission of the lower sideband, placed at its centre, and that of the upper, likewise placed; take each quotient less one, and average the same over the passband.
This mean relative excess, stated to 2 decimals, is 0.75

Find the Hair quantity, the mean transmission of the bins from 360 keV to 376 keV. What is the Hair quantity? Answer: 22.3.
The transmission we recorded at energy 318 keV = 22.2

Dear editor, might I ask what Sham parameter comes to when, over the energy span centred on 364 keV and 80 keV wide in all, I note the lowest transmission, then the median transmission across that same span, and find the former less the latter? -1.9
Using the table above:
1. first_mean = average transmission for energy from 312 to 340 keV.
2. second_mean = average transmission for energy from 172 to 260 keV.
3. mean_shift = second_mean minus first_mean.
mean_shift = -3.0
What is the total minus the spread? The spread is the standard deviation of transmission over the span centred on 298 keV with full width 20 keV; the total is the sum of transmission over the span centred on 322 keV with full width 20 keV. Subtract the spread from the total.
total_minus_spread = 106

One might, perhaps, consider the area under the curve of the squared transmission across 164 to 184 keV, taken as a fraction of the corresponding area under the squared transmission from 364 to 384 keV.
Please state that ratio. 1.1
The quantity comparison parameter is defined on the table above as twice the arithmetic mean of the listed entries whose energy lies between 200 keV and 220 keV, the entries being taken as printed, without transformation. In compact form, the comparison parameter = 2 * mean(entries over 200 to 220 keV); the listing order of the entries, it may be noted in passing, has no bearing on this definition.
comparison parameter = 41.3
